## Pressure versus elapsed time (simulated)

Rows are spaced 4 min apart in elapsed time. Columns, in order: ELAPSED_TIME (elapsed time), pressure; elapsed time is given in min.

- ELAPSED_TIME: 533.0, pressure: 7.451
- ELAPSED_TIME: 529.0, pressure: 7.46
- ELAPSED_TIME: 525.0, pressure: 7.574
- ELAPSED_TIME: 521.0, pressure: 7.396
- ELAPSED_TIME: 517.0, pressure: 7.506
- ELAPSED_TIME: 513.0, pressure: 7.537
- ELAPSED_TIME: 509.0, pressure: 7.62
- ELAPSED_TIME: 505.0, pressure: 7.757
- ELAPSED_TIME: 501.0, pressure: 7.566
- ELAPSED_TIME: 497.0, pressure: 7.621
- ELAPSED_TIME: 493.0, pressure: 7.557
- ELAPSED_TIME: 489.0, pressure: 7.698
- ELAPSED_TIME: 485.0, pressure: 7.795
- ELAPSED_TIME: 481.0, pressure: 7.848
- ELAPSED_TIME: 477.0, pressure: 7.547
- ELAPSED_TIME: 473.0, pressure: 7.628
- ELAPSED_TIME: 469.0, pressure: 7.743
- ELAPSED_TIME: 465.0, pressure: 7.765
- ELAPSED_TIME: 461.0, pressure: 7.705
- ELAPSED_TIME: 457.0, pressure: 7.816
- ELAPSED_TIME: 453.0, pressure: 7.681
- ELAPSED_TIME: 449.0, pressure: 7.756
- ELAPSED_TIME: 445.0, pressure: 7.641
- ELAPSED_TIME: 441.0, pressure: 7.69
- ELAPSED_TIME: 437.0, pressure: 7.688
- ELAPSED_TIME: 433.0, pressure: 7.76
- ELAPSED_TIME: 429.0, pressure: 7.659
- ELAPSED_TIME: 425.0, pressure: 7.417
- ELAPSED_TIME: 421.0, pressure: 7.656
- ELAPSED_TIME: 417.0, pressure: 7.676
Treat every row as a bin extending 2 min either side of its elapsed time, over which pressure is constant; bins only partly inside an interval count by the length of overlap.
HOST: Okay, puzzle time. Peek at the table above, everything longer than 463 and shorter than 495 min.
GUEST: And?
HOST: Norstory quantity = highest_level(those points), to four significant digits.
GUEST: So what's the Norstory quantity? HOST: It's 7.848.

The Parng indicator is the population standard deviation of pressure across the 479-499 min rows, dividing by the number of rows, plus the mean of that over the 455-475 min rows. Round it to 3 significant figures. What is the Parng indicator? 7.84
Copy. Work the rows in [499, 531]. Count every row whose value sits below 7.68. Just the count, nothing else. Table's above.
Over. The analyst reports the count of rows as 7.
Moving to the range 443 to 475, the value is 2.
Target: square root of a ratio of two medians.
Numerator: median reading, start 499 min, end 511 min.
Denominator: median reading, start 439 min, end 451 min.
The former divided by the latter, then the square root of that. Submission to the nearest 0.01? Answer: 1.00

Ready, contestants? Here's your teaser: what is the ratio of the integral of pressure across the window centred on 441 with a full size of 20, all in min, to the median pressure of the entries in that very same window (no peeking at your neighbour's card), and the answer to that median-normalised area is 20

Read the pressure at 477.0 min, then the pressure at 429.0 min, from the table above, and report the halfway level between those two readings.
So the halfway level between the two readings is 7.60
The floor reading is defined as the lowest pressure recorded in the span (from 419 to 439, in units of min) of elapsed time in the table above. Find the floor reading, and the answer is 7.417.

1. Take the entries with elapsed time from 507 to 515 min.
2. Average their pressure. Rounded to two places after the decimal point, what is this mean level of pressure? 7.58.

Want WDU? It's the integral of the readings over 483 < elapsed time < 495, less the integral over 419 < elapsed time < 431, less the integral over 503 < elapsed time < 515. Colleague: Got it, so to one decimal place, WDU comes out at -90.4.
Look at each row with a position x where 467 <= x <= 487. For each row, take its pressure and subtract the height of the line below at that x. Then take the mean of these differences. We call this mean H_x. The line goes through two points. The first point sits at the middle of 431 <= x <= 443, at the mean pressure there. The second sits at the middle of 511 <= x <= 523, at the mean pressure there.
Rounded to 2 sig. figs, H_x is 0.12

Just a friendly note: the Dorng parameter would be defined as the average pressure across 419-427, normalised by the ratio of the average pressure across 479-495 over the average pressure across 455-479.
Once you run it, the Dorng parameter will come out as 7.51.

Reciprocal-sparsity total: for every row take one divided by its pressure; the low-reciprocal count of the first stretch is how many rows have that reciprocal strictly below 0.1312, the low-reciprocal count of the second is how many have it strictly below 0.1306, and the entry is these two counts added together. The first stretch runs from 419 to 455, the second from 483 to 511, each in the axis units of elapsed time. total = 11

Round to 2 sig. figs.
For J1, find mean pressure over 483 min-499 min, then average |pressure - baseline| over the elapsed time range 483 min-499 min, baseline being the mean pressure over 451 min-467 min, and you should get 0.10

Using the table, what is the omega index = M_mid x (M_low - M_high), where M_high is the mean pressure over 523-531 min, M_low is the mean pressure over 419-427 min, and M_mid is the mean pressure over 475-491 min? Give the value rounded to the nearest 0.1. 0.2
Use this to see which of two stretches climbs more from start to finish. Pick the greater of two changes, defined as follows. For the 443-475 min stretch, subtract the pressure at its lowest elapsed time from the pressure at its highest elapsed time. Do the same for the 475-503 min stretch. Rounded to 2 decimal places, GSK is 0.02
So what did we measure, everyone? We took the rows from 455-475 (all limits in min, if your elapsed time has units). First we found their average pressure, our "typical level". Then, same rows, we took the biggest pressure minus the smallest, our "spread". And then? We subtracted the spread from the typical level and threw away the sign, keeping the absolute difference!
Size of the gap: 7.54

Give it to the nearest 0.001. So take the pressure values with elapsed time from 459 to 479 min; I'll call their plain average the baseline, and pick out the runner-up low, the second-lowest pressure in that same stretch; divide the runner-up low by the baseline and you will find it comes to 0.994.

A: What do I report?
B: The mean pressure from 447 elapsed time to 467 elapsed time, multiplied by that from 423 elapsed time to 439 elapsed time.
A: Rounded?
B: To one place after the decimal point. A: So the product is 59.1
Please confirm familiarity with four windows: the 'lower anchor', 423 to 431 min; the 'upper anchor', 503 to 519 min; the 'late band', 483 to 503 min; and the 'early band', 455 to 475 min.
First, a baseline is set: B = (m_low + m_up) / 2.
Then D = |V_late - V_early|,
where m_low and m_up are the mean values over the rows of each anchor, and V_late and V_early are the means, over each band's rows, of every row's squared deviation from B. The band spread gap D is 0.016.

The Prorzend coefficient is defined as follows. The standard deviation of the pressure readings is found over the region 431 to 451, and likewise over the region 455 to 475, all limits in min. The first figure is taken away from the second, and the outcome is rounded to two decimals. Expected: 0.02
